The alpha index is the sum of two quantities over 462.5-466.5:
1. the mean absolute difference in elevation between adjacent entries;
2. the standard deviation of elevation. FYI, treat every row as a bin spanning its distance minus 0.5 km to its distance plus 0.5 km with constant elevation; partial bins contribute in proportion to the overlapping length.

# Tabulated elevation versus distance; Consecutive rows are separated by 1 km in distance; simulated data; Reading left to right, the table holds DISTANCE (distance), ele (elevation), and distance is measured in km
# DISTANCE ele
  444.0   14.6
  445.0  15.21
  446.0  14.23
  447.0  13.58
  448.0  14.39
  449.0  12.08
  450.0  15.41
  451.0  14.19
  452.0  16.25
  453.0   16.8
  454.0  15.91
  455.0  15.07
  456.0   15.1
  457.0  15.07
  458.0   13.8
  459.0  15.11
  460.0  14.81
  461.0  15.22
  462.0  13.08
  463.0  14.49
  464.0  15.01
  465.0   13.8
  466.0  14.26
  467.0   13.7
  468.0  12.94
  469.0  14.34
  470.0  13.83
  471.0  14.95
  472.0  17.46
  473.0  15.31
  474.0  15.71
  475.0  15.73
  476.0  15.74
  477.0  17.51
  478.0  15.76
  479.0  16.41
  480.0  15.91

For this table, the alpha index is 1.2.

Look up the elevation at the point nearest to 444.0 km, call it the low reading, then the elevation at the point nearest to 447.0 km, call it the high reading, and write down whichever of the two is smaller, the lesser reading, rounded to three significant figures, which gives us 13.6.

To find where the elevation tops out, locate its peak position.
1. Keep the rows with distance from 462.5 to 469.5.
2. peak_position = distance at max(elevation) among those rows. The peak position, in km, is 464.0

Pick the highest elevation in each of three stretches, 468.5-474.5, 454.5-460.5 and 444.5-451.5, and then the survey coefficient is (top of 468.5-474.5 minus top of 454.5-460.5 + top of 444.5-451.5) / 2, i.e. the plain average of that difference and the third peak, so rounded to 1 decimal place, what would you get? 8.9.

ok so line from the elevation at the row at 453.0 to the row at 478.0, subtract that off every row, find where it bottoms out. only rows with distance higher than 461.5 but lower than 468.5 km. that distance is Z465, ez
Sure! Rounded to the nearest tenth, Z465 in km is 462.0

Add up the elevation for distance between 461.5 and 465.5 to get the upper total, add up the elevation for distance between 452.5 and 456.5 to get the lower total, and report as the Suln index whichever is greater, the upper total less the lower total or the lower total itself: 63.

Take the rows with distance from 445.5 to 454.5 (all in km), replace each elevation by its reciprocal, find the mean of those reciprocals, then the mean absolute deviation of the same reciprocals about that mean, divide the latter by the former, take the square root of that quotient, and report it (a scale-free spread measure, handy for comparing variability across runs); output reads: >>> 0.28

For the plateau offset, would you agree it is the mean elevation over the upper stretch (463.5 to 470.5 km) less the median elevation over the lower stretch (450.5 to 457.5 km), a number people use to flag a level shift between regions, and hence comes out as -1.1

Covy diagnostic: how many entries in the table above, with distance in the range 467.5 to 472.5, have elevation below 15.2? 4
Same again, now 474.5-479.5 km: 0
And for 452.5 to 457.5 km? 3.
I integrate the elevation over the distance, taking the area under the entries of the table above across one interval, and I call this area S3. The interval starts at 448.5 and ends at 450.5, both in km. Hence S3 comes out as 27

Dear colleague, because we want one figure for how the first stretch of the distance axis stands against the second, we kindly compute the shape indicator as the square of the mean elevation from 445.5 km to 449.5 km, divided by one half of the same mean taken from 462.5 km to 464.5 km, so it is 25.0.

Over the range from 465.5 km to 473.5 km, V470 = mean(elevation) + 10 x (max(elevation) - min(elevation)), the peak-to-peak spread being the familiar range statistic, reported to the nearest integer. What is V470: 60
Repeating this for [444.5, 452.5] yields 56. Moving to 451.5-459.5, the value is 45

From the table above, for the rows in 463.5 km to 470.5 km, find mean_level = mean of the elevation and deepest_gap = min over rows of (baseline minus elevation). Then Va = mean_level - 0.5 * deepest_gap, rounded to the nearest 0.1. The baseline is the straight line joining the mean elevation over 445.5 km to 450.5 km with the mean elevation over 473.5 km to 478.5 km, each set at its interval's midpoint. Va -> 13.9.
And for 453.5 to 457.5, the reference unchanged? 16.0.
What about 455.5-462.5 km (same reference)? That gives 14.9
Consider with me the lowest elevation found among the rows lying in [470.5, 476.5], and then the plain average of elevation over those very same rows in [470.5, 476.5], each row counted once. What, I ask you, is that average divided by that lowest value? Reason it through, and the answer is 1.06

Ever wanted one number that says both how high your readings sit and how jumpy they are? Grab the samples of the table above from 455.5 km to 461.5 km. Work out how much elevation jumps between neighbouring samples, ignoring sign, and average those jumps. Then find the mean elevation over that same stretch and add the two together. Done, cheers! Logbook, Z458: 15.5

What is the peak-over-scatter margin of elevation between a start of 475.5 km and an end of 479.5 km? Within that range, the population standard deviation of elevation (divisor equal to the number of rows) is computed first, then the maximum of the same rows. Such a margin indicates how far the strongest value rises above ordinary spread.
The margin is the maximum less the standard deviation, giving 16.8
